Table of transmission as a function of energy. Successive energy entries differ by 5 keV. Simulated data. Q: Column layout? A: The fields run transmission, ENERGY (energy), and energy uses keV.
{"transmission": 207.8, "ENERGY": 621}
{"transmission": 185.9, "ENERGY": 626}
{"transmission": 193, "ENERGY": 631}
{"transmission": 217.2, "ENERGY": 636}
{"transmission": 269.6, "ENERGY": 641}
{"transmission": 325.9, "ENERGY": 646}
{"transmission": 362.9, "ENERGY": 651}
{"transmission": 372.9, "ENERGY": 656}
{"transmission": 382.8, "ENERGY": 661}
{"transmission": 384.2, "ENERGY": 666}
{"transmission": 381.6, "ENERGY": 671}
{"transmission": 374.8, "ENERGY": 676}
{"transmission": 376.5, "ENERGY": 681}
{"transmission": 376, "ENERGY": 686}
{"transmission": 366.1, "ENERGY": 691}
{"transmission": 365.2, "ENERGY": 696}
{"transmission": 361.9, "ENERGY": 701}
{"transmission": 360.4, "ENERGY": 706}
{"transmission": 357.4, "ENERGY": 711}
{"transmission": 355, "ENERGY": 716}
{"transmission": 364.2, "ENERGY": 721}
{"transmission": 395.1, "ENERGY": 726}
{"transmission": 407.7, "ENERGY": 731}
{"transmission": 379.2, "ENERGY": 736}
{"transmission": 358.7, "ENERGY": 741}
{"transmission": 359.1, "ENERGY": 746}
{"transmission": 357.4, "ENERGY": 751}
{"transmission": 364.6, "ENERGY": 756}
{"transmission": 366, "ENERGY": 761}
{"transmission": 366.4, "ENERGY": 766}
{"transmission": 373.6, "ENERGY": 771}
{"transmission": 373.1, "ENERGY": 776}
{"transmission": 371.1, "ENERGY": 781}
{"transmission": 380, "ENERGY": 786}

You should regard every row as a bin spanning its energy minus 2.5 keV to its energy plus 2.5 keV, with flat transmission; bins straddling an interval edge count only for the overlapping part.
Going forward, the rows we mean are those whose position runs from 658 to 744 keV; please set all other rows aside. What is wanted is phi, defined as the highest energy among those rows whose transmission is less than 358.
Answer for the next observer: 716 keV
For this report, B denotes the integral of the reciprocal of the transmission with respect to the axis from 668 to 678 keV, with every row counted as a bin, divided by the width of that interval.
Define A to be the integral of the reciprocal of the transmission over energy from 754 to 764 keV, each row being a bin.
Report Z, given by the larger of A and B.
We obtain 0.0274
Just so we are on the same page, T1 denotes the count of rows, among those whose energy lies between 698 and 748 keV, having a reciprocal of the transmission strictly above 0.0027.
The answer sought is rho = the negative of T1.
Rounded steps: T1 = 7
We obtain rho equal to -7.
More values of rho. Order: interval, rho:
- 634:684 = -4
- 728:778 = -6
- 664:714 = -5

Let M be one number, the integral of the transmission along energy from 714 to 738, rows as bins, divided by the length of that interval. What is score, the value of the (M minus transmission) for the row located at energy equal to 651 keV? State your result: 18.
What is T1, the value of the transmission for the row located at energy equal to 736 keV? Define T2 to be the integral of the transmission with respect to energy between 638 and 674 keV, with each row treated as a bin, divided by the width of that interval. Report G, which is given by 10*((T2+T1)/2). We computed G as 3659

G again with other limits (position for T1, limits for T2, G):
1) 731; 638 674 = 3802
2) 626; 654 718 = 2782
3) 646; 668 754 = 3482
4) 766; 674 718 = 3662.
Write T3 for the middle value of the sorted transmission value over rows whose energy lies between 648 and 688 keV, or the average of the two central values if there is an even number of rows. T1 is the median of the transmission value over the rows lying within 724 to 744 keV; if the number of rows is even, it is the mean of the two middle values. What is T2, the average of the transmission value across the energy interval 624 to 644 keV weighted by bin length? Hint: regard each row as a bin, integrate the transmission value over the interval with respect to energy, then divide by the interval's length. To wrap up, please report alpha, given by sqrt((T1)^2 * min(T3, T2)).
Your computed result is 5741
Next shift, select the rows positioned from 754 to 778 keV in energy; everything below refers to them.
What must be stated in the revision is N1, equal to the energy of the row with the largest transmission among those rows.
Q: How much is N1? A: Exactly 771 keV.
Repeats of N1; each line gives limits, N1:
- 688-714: 691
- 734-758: 736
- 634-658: 656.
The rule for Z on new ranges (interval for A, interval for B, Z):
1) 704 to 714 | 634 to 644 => 0.0279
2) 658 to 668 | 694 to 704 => 0.0261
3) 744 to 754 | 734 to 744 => 0.0279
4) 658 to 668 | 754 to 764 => 0.0261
